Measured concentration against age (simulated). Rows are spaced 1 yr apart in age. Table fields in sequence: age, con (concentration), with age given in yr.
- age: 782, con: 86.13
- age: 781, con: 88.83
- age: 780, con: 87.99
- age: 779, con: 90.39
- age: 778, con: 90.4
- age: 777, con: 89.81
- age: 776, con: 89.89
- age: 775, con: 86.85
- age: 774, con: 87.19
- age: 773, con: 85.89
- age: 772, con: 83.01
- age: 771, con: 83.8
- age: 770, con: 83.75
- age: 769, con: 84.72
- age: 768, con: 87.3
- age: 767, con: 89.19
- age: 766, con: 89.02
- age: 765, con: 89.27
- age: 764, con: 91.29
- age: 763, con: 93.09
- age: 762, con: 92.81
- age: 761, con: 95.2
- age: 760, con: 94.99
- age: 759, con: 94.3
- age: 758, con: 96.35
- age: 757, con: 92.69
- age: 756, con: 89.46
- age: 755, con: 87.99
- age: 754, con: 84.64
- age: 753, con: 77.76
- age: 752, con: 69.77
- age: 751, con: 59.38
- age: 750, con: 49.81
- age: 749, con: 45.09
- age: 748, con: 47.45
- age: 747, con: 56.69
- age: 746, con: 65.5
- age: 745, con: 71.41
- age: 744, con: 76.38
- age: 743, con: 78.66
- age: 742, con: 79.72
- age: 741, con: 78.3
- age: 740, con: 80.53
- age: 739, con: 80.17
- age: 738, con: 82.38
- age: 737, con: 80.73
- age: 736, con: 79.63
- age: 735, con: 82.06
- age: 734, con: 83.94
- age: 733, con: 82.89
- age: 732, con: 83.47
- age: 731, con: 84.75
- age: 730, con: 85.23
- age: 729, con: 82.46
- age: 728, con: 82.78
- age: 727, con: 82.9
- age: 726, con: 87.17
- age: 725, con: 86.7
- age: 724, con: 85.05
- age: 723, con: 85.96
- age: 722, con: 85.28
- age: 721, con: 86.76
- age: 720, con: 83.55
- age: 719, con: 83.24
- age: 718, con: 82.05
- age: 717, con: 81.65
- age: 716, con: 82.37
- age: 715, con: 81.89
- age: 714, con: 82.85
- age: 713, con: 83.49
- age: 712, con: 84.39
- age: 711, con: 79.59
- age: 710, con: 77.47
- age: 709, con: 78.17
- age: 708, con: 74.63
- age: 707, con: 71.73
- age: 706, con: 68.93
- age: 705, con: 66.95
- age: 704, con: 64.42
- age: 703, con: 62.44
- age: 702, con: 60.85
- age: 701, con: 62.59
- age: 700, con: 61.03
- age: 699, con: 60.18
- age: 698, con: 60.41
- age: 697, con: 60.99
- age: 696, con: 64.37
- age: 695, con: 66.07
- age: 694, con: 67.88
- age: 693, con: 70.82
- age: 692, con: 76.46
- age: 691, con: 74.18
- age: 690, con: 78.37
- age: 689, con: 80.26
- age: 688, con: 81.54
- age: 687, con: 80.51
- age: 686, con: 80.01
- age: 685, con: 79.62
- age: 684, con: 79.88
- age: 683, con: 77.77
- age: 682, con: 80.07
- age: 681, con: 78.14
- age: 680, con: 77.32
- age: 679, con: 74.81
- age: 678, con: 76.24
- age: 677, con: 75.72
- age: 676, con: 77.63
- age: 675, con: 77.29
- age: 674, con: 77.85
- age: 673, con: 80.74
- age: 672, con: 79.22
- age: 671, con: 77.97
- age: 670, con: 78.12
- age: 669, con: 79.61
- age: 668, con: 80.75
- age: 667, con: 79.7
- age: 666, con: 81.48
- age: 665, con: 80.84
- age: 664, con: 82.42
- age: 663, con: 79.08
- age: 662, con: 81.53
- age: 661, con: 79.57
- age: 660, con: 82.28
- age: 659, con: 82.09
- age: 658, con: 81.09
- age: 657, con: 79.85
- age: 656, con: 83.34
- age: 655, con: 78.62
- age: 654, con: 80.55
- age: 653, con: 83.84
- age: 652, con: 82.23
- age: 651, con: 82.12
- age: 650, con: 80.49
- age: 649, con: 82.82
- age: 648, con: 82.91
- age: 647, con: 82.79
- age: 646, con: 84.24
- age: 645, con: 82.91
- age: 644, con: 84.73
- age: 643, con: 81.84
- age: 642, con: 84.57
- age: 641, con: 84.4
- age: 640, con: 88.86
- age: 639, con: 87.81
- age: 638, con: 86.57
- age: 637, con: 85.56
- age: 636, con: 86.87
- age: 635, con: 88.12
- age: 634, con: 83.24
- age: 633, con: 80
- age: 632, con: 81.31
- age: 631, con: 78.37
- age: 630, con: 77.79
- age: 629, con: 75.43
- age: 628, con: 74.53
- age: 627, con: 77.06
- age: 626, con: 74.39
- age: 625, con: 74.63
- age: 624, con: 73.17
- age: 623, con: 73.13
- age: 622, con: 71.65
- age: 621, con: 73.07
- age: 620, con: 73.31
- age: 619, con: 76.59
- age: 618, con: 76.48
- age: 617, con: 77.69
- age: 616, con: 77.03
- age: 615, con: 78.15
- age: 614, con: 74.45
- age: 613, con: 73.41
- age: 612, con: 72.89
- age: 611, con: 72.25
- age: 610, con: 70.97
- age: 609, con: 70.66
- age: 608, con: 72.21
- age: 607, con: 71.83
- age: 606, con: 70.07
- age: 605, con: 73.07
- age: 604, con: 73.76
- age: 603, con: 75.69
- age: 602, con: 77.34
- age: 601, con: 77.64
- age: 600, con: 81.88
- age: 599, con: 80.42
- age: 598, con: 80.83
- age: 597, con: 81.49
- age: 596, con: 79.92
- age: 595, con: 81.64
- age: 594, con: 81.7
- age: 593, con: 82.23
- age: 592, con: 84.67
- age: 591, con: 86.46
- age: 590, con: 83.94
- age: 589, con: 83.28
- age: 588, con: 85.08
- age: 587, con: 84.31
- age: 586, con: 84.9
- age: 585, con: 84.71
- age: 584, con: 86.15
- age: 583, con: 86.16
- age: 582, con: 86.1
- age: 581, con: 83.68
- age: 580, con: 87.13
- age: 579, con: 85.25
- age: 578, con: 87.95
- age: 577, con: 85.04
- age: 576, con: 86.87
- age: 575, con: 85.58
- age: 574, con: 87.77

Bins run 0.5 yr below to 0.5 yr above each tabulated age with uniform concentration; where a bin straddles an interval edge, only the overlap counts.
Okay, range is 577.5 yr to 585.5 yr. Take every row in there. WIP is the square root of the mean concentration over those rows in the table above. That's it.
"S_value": 9.3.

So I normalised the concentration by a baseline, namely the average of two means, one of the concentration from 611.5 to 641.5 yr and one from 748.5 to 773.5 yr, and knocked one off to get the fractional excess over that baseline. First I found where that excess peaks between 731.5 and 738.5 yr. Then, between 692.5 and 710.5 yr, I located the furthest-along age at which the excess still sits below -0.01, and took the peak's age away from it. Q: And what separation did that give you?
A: -24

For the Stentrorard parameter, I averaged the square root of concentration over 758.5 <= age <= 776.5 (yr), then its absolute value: 9.43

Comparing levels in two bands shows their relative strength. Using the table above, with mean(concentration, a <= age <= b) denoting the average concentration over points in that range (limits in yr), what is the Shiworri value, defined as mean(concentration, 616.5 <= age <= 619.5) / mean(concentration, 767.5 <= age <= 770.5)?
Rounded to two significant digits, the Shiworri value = 0.90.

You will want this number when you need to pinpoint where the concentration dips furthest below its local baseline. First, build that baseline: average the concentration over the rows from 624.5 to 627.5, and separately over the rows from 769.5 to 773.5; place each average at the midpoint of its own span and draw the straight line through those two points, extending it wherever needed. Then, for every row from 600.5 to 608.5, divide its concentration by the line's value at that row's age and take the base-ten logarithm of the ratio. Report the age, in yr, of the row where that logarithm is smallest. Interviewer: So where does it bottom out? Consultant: 606 yr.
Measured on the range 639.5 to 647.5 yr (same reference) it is 643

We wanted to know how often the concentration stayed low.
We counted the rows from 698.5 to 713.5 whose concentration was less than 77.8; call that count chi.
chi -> 11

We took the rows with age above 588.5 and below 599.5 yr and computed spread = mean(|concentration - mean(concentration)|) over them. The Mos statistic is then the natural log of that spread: 0.46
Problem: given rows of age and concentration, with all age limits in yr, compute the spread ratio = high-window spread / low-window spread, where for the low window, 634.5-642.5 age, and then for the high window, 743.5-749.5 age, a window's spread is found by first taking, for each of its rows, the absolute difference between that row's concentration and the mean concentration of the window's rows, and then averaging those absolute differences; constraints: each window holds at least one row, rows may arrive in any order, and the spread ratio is 8.1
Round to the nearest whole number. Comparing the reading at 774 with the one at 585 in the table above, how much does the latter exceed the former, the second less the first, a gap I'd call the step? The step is -2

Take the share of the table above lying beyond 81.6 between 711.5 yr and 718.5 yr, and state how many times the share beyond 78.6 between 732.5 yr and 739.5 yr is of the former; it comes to 1.0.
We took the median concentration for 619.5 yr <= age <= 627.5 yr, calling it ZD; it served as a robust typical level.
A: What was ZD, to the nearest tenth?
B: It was 73.2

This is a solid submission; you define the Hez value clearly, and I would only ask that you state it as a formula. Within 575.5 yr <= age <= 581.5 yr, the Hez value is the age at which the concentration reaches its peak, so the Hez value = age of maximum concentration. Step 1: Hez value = 578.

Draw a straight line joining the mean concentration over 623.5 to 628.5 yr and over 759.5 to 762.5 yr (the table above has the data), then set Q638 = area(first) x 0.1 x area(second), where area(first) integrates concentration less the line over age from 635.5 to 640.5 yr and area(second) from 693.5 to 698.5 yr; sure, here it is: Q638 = -558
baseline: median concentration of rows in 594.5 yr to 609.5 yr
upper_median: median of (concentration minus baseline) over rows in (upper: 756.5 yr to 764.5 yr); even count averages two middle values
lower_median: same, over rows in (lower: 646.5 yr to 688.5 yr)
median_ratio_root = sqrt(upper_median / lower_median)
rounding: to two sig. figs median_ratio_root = 2.5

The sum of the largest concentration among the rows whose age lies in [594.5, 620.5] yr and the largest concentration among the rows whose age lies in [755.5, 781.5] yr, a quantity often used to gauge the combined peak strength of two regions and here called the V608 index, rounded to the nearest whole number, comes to 178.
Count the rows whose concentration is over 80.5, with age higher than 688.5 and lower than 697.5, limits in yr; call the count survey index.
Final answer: 0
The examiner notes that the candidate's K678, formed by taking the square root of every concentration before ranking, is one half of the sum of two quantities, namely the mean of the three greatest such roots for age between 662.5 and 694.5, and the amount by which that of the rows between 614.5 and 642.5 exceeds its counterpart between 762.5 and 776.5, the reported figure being 4.44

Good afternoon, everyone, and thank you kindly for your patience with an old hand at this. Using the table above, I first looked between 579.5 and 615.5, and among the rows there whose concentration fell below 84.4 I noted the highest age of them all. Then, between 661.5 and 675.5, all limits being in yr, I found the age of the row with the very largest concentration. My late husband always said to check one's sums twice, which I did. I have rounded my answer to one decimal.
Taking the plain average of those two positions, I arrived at 639.5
